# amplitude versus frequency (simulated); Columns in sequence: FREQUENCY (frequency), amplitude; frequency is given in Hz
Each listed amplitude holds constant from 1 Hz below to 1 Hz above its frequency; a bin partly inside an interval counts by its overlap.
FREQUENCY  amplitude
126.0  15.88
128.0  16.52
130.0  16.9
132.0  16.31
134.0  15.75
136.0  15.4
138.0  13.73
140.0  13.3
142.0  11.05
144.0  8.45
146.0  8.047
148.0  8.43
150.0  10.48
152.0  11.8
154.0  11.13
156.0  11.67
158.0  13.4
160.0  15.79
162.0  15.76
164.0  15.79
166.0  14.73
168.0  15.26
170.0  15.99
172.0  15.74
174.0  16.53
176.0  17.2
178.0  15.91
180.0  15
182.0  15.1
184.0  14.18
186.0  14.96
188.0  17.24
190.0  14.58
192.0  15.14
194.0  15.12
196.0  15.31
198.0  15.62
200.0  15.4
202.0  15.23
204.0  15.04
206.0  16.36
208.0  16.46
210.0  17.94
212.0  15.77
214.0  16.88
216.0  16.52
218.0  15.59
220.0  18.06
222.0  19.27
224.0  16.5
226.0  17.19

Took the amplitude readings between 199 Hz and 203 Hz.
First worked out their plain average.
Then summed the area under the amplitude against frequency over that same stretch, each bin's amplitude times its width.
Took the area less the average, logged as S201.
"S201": 46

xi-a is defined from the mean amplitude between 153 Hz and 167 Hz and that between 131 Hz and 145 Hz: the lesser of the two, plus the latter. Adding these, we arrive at 27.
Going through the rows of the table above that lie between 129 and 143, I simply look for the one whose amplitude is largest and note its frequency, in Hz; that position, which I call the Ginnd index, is 130.0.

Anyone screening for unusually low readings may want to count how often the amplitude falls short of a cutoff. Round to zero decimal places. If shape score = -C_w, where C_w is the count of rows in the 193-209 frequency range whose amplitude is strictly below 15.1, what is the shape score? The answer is -1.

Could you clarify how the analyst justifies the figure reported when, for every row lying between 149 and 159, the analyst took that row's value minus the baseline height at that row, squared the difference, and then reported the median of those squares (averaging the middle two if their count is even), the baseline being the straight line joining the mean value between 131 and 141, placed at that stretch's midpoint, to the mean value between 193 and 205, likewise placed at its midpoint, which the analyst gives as 11.2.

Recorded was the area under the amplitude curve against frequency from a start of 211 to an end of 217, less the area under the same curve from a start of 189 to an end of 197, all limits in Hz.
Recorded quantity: -22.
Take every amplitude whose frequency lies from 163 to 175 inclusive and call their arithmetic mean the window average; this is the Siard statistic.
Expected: 15.7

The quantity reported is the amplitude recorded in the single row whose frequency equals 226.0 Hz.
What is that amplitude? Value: 17.19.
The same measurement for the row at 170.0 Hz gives 15.99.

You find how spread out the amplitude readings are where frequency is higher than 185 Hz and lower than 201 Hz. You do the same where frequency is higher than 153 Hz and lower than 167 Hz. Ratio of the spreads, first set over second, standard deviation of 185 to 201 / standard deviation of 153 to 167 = 0.40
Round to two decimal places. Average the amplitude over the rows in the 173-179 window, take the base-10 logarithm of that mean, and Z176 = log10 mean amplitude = 1.22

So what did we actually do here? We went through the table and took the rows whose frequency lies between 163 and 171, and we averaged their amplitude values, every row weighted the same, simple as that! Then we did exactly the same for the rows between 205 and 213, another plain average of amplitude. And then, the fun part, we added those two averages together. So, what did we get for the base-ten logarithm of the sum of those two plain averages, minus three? -1.49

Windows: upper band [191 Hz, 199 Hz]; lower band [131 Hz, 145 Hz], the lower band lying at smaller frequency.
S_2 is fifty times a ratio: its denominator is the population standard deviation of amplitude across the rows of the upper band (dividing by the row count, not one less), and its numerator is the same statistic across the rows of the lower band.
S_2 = 655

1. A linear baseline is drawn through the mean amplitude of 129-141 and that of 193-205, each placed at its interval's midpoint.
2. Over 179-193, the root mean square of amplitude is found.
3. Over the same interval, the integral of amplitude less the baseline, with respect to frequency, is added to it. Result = 14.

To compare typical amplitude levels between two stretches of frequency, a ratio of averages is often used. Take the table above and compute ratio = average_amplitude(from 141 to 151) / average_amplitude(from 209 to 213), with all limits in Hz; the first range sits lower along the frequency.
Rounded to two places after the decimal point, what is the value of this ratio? 0.55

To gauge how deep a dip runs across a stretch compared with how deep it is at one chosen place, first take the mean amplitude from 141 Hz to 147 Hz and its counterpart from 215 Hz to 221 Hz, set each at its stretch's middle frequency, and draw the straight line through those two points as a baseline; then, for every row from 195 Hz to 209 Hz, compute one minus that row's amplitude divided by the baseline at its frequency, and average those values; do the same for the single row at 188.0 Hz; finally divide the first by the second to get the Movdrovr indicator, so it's 0.14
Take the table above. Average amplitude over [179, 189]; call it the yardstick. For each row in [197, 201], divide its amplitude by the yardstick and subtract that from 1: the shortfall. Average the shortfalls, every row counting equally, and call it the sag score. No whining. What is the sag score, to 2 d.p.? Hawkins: -0.01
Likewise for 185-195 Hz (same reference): -0.01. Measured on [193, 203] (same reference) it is 0.00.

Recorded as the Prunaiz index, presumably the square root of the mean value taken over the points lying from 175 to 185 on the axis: 3.93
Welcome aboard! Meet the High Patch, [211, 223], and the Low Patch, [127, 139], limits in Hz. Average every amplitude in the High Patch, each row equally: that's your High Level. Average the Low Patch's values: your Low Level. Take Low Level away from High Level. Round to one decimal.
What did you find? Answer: 1.2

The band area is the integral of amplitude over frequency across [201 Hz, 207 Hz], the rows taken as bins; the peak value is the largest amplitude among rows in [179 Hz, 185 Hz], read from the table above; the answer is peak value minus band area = -78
